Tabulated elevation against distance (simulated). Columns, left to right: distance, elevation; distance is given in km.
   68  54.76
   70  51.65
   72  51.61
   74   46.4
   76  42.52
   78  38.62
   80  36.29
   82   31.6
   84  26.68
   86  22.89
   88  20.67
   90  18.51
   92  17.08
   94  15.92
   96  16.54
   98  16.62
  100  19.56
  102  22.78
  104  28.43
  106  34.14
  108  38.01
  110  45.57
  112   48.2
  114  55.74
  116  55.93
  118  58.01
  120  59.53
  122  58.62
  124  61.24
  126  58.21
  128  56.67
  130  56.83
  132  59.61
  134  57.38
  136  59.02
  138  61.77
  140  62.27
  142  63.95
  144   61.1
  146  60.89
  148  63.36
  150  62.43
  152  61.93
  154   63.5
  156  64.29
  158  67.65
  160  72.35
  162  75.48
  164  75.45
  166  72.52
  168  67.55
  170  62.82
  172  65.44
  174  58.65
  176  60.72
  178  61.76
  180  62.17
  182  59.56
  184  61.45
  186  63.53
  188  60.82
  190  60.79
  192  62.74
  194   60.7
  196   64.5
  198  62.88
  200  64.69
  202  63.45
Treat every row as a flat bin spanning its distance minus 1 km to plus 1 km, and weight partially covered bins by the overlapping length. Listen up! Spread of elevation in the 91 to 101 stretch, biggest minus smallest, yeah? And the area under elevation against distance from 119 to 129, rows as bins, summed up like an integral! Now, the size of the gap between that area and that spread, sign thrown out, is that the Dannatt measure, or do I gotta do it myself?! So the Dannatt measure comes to 585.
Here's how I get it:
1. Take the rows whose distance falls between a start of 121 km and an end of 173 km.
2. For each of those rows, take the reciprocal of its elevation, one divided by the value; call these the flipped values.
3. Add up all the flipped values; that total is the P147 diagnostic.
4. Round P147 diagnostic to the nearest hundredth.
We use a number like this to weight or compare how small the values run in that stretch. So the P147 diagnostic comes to 0.41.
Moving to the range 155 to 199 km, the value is 0.34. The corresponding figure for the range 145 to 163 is 0.14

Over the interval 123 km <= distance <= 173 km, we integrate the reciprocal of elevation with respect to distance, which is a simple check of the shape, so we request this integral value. 0.8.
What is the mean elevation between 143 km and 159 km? 63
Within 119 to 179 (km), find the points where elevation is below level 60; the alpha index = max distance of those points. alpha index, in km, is 174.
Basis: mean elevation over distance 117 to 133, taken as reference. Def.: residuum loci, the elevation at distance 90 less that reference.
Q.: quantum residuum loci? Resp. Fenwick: -40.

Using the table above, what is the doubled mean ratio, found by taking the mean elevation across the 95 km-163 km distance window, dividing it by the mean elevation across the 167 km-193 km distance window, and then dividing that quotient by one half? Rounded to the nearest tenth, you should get 1.7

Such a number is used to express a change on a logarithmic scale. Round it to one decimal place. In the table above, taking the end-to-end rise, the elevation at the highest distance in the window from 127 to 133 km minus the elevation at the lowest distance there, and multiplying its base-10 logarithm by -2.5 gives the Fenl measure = -1.2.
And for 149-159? -1.8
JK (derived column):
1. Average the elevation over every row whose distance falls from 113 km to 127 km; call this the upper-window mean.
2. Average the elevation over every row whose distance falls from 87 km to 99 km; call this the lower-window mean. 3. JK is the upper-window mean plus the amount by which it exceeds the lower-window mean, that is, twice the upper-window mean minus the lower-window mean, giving 99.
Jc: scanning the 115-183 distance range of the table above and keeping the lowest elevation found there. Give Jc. 55.93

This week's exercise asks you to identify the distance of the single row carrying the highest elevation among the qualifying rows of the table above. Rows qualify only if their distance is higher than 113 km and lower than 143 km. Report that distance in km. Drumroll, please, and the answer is 142 km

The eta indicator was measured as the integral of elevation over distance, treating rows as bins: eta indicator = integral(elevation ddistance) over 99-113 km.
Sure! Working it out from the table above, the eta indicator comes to 473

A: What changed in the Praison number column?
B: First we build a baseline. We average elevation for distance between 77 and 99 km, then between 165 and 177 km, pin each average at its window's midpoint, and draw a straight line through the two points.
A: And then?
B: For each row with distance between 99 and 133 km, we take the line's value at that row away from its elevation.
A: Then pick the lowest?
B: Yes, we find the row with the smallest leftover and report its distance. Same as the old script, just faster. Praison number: 100 km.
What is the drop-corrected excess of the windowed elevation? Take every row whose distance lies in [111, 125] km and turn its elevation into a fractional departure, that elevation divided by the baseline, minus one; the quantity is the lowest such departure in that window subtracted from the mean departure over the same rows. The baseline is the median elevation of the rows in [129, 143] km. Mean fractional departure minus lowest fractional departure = 0.14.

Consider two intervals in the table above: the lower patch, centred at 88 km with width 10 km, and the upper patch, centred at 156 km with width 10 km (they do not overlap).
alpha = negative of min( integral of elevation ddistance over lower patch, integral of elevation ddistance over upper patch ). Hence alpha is -212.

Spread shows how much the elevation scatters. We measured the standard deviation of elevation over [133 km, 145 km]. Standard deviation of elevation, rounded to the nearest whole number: 2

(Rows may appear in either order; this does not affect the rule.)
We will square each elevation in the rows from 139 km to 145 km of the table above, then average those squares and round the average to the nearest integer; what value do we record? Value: 3900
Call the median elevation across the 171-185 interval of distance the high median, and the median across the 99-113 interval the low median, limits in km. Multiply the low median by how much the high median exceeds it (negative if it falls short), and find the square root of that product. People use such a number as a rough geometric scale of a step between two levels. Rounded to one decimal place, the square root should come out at 30.5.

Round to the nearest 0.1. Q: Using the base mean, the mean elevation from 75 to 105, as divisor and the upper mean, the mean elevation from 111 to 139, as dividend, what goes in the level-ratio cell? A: 2.3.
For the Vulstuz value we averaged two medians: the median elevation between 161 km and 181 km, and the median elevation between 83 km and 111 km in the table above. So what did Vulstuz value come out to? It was 43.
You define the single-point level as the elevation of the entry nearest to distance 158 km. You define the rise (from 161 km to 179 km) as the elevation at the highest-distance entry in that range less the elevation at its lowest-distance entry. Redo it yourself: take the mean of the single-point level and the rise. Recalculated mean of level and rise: 27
